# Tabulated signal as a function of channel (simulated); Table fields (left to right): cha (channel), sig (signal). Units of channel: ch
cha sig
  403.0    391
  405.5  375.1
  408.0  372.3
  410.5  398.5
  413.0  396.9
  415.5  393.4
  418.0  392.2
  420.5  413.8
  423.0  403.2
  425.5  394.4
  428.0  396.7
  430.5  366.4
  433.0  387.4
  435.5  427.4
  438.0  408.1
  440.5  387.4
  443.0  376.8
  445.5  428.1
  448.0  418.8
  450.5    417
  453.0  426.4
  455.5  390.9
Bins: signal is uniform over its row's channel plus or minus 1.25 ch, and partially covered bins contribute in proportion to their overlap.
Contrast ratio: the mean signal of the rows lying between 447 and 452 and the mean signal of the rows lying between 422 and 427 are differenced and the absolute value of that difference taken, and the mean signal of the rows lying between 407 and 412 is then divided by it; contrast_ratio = 20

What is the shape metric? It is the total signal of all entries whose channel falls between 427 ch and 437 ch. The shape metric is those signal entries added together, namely 1578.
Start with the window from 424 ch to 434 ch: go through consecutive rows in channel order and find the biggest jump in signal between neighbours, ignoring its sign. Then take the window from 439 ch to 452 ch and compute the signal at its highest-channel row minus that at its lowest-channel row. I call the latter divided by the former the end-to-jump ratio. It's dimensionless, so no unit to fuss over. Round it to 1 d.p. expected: 1.0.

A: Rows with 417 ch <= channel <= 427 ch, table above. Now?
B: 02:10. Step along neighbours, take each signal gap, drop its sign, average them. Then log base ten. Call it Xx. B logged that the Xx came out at 1.14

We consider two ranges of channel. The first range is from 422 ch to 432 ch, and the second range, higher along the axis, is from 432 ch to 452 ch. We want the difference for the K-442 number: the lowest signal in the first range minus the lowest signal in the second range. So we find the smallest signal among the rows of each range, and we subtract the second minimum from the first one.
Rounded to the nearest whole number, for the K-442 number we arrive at -10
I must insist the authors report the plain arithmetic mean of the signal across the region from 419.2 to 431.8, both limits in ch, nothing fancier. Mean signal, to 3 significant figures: 395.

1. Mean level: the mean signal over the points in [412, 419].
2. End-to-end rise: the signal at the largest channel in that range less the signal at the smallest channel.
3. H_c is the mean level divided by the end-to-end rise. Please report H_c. -84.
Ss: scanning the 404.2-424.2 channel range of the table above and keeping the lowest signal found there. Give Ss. 372.3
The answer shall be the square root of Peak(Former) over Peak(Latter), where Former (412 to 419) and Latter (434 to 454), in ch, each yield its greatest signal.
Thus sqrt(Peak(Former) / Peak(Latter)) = 0.963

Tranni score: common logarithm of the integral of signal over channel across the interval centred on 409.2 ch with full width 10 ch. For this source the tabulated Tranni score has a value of 3.59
